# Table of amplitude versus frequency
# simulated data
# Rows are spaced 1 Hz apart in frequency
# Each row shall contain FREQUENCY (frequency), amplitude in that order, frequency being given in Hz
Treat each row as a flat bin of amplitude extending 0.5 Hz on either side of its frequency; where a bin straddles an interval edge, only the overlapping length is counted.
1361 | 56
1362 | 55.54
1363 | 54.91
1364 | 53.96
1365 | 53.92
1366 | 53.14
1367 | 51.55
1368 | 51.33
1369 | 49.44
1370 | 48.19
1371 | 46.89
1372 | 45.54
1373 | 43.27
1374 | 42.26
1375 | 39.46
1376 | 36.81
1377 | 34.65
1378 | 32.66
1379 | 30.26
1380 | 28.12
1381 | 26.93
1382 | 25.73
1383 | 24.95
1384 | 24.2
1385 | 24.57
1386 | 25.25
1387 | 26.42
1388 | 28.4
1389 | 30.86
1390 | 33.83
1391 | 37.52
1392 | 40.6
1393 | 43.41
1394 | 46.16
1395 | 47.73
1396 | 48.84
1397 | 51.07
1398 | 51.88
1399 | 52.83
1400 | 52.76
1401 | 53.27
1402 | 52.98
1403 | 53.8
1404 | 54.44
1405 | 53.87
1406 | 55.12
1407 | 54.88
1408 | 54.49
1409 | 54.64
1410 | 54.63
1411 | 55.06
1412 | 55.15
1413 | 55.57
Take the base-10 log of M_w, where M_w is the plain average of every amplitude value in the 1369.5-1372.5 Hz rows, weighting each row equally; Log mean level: 1.67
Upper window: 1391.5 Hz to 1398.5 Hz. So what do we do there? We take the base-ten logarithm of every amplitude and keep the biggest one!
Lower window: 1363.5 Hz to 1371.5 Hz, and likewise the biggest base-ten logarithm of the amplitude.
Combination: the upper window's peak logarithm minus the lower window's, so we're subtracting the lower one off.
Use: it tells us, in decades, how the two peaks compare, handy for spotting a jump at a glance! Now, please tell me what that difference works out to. -0.02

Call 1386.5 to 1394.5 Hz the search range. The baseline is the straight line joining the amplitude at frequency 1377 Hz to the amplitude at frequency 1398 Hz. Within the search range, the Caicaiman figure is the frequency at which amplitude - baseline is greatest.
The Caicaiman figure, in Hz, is 1394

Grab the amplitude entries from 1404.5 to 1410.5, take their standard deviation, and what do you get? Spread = 0.4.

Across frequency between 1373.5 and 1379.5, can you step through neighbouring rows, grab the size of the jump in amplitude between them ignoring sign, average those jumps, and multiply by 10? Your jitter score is 24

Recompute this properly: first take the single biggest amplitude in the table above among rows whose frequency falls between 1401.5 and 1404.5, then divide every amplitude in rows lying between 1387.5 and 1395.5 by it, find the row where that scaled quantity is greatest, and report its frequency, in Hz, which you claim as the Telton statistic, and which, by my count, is 1395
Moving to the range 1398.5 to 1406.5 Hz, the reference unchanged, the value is 1406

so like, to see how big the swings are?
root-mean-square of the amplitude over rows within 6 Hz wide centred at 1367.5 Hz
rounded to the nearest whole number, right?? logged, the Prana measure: 51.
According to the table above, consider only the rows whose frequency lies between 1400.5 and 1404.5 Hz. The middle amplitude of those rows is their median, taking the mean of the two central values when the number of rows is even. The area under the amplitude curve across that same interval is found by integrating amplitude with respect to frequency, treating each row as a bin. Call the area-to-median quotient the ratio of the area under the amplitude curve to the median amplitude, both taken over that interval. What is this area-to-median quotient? 4.007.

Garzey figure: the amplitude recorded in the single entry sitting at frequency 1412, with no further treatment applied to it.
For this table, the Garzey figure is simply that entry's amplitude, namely 55.15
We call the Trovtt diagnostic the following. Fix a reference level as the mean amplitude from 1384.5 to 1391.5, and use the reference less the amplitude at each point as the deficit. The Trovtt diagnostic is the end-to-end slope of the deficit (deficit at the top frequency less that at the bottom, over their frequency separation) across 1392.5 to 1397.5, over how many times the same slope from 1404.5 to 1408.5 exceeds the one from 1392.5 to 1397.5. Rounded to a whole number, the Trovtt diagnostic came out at -18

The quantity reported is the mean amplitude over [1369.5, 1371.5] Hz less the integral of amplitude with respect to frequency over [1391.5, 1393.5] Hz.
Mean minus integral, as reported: -36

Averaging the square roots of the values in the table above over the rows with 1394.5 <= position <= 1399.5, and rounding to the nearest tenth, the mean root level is 7.1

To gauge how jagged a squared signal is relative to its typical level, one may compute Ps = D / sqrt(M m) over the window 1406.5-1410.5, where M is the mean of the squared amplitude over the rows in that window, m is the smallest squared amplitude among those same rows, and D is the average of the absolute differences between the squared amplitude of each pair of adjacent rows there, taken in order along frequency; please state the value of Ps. 0.01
